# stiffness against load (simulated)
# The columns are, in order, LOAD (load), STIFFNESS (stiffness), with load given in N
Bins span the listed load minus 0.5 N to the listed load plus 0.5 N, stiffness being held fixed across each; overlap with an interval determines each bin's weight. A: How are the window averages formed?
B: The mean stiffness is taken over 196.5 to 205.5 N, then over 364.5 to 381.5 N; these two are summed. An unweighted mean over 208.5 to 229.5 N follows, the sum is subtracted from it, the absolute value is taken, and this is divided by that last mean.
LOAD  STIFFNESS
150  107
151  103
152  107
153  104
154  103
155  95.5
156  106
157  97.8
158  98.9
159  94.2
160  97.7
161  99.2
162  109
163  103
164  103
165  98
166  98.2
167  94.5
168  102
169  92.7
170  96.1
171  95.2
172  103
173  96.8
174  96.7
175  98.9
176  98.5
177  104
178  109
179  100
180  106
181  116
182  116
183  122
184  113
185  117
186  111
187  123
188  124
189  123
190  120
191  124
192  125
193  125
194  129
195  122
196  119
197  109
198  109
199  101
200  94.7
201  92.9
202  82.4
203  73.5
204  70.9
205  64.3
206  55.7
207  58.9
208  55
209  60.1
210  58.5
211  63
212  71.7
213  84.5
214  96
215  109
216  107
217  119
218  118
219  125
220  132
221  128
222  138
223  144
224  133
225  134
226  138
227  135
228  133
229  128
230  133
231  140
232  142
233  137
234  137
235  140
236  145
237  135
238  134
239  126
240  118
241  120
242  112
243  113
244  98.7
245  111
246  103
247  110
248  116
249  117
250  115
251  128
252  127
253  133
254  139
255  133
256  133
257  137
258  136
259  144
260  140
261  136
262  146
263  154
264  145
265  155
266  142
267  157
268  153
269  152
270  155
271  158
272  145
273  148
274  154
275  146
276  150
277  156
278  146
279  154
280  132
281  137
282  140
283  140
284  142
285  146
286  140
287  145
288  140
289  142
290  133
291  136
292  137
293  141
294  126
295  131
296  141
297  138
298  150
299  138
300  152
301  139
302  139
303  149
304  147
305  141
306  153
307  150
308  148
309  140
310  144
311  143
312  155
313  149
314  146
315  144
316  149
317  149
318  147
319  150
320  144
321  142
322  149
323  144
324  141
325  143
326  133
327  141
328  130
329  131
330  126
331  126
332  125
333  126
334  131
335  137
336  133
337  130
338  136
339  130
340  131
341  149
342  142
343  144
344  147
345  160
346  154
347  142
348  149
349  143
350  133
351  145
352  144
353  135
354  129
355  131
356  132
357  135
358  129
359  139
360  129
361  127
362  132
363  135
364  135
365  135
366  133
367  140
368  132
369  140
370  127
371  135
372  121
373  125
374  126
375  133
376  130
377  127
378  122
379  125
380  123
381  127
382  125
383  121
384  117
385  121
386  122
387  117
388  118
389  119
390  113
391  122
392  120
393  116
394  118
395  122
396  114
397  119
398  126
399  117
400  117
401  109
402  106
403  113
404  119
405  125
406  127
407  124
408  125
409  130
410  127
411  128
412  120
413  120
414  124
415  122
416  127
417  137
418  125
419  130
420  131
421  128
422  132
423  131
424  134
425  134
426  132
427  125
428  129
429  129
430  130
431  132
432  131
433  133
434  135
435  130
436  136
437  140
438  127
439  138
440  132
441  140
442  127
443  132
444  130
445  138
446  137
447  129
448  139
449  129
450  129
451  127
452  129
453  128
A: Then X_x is 0.95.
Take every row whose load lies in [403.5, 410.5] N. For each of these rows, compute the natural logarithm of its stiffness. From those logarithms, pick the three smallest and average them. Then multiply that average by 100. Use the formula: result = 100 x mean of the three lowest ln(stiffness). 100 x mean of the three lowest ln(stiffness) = 481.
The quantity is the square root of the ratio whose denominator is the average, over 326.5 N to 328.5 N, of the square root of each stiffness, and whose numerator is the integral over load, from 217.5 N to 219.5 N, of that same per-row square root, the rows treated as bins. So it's 1.38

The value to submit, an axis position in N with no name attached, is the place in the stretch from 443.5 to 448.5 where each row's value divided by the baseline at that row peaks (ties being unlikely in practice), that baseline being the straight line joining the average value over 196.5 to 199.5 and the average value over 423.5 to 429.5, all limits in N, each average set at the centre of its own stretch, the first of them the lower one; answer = 448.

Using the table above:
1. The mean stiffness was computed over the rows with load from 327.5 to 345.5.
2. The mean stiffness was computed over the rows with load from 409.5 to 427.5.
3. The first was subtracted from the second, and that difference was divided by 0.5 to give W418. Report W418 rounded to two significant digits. -14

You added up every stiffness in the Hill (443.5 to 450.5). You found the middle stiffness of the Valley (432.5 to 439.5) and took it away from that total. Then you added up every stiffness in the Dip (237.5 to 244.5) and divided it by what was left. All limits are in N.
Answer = 1.03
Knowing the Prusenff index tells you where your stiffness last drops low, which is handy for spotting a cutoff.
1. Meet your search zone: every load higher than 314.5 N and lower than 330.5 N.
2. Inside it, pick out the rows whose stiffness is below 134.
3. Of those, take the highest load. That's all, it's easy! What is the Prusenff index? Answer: 330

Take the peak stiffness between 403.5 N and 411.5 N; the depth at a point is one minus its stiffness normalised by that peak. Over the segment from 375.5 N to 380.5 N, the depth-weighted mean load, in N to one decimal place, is 378.7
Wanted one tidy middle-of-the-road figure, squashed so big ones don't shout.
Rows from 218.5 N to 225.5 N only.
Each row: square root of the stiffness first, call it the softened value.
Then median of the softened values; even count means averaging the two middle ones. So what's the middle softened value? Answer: 11.5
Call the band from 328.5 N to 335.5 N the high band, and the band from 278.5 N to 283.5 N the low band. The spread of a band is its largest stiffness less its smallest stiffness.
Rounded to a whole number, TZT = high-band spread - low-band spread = -10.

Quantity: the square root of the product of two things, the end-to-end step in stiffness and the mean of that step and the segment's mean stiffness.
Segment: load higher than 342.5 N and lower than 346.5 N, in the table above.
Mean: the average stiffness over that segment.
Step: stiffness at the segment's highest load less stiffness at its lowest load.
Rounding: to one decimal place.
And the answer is 28.4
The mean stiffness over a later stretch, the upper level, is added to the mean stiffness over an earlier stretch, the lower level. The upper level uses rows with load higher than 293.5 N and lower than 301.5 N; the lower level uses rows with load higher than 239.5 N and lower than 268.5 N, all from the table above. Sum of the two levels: 269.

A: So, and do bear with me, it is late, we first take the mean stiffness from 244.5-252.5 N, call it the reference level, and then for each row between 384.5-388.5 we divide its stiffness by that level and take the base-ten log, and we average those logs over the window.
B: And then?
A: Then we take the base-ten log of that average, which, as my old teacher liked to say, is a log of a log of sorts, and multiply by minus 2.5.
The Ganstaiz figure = 4.7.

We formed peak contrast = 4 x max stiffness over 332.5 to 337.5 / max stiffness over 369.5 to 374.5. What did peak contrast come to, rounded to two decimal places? 4.06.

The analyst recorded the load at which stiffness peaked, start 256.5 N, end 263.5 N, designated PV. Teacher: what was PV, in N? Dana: 263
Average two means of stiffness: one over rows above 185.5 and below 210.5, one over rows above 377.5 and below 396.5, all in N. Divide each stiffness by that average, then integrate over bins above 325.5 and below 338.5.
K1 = 15.7 N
